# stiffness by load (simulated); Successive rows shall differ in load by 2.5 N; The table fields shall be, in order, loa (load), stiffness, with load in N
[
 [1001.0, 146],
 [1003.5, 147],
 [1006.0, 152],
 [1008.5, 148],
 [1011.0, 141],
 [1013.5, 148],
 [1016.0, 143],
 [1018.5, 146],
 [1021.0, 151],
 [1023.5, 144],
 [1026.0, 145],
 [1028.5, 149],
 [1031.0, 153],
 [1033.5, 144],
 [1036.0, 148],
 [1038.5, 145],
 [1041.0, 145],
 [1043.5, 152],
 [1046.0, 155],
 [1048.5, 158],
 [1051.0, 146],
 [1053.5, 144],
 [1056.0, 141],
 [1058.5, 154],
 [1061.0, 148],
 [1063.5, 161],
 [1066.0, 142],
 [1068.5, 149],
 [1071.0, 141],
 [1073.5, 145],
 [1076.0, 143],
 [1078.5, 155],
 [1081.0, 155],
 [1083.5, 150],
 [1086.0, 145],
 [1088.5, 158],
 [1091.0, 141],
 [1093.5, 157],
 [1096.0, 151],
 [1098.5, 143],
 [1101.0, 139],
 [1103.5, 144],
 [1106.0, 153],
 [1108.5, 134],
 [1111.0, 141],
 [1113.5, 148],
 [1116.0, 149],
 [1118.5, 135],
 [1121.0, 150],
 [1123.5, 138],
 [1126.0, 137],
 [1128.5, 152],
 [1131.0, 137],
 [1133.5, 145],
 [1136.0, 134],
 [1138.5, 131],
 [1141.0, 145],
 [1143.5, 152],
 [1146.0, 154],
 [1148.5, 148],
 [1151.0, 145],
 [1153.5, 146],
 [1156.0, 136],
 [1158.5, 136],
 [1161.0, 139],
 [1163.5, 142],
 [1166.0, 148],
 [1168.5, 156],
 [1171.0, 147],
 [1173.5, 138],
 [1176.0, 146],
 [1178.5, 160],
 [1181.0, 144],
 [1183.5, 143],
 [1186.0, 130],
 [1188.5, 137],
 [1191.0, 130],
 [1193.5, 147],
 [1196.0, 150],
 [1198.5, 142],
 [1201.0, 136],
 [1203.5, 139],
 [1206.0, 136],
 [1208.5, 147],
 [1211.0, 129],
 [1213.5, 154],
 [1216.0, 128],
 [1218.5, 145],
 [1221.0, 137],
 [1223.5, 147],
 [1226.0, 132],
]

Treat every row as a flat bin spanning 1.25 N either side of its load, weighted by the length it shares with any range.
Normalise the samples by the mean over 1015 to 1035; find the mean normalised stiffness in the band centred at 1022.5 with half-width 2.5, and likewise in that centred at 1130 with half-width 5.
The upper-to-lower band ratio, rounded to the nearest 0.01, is 0.97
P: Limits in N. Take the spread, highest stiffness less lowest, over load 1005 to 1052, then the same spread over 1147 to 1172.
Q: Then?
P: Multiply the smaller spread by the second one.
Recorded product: 340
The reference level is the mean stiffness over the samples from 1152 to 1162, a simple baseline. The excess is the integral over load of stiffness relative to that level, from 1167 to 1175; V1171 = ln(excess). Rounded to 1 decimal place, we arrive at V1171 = 4.1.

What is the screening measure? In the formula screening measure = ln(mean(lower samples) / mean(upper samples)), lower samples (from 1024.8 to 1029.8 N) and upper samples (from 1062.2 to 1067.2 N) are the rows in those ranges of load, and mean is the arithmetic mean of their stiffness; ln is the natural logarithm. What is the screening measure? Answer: -0.03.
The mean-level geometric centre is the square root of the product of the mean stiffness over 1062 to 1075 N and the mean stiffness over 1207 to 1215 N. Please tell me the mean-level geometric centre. 145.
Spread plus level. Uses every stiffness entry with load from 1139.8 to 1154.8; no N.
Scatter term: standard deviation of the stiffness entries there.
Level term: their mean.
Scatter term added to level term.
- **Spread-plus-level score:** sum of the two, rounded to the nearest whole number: 152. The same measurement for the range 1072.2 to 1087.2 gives 154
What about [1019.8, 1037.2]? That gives 151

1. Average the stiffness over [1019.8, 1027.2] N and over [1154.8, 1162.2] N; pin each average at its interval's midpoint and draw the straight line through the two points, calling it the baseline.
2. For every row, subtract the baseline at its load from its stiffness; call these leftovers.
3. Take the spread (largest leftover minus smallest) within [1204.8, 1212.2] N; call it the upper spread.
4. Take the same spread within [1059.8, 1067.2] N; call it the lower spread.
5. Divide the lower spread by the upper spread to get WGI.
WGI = 1.1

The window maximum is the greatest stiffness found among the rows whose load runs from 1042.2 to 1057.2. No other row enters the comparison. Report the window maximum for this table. 158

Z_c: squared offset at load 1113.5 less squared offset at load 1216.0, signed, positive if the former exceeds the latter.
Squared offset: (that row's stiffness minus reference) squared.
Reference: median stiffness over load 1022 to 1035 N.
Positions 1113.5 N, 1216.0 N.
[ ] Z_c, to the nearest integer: -280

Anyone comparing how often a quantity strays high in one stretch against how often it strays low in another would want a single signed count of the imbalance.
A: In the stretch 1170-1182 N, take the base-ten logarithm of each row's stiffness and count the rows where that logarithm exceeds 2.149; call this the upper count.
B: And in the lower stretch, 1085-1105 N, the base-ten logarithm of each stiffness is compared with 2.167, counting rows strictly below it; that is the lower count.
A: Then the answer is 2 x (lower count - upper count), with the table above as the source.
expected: 2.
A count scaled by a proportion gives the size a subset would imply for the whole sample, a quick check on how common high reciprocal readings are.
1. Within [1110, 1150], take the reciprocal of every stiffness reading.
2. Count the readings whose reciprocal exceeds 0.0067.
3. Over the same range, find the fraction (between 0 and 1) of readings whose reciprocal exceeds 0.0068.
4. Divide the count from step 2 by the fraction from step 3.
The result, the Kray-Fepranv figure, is 21.3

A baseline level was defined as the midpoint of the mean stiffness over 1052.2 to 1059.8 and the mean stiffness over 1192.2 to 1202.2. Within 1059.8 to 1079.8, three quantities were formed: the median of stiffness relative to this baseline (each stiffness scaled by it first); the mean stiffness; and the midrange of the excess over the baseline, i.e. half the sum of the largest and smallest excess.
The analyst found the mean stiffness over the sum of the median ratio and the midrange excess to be 21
